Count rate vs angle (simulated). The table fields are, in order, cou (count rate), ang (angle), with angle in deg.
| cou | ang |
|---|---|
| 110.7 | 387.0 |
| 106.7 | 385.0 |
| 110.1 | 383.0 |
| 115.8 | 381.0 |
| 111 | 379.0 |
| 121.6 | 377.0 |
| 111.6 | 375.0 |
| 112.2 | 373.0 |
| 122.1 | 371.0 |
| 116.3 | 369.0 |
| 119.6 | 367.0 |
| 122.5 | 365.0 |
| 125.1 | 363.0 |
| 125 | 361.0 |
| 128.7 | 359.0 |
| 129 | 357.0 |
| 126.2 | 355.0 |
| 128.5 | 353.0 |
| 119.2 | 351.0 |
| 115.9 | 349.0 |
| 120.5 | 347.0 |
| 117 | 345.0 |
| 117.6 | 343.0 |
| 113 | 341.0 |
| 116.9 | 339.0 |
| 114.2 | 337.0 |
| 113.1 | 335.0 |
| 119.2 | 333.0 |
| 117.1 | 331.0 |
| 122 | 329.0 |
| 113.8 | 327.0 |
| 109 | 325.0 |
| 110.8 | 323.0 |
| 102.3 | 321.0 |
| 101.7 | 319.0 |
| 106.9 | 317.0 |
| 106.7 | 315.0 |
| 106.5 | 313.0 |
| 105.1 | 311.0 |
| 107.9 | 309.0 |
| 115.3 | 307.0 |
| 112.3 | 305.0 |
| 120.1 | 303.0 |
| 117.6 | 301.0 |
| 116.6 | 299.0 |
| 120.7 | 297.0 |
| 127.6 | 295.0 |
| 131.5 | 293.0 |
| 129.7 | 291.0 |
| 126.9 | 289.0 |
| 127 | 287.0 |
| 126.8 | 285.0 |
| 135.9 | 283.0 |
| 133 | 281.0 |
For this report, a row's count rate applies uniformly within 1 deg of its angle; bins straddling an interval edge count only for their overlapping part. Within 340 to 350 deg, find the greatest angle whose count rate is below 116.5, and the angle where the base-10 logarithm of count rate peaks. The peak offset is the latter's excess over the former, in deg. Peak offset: -2 deg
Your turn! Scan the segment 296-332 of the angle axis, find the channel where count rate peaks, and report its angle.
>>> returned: 329.0 deg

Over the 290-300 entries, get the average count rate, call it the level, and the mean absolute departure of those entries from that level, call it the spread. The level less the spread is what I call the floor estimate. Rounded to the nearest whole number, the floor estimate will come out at 120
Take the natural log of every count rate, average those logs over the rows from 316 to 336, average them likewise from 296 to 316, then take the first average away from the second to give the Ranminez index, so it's 0.012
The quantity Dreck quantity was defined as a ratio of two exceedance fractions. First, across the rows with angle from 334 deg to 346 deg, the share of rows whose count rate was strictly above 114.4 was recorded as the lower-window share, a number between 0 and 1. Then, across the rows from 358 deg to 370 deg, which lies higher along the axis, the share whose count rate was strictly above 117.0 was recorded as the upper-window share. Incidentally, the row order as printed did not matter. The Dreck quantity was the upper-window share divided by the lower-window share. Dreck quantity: 1.7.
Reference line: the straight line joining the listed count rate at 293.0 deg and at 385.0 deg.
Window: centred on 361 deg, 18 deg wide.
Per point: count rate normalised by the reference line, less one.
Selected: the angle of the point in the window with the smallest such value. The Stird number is 369.0 deg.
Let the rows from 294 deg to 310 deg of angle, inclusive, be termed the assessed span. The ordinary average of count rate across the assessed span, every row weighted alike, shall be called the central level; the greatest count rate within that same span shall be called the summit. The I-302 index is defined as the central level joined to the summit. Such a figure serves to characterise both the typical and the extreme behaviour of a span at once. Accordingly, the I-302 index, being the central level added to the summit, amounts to 245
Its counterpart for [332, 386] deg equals 247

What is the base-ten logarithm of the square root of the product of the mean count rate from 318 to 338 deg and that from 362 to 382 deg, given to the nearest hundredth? 2.06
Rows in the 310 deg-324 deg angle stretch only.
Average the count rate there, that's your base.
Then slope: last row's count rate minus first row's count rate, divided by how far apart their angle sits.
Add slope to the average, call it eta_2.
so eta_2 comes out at 106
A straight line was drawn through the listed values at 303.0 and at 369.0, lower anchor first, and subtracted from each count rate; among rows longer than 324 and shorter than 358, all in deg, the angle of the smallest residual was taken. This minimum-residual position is 325.0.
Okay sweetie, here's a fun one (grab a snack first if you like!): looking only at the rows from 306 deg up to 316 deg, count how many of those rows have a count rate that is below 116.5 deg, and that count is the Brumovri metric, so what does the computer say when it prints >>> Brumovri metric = 5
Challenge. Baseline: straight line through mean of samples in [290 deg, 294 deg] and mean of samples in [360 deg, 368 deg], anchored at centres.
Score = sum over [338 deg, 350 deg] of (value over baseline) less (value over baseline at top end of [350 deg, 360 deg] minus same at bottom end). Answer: 5.5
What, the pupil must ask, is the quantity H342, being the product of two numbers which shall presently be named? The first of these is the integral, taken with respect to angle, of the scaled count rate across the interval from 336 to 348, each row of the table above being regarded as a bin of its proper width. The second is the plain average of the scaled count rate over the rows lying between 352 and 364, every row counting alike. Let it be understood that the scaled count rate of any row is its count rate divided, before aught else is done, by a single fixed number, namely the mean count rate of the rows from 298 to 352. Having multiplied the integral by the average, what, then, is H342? 13.9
